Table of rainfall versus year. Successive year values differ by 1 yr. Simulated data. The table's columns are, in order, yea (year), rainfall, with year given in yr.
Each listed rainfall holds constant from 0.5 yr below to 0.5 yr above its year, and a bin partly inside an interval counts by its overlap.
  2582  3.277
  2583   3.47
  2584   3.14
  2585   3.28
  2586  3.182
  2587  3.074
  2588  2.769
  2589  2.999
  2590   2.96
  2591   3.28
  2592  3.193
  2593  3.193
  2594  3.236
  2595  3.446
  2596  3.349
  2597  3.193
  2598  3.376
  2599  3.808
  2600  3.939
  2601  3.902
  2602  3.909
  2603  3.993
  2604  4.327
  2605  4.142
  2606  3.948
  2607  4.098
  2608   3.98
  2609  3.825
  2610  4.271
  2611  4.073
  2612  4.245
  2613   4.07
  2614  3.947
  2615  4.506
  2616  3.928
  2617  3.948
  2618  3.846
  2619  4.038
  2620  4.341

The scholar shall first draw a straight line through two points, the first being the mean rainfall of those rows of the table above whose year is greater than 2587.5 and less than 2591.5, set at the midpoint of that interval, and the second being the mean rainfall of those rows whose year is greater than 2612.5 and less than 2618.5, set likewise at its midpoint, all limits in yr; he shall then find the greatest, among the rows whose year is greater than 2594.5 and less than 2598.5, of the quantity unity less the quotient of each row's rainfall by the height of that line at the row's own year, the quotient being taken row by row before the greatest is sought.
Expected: 0.033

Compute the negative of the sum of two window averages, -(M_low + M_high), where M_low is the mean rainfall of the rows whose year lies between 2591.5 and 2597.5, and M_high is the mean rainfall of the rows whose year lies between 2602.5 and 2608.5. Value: -7.3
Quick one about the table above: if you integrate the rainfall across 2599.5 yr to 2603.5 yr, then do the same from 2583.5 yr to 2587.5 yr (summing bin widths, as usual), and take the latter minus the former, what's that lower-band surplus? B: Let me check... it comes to -3.1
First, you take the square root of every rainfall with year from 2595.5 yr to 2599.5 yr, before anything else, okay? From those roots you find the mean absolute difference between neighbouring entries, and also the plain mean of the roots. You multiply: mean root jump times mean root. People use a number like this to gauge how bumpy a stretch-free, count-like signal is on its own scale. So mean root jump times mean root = 0.128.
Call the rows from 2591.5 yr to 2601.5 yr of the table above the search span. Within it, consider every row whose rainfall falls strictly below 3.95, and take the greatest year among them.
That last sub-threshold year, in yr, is 2601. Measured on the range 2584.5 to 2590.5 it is 2590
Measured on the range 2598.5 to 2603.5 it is 2602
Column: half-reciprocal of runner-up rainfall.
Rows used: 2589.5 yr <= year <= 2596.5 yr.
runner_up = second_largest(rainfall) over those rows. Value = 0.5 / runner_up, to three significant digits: 0.149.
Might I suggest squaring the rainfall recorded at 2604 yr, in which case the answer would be 19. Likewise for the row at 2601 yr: 15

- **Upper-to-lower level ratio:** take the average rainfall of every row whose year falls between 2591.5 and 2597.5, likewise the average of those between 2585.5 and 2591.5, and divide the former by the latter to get 1.07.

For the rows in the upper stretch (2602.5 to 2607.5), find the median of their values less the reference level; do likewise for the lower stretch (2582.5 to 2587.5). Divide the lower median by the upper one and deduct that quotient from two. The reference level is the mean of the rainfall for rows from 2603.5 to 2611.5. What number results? 62.1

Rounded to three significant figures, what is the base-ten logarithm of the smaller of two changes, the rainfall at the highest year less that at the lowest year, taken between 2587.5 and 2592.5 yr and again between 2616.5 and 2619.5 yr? -1.05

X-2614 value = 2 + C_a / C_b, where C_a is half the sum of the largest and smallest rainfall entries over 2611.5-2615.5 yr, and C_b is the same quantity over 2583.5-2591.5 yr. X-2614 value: 3.40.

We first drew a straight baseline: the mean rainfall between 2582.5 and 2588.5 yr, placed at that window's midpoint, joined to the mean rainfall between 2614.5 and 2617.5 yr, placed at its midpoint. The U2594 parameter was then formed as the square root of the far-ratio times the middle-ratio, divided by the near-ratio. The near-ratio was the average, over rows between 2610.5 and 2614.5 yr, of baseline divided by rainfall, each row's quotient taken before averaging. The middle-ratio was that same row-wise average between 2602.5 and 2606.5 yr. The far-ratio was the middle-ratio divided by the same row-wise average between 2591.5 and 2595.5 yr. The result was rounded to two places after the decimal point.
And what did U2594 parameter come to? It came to 0.91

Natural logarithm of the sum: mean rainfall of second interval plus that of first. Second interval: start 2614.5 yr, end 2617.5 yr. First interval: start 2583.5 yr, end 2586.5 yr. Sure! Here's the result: 1.99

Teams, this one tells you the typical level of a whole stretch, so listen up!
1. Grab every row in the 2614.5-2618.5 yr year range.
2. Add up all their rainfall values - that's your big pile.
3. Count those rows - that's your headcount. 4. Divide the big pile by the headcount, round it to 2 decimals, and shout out 4.06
